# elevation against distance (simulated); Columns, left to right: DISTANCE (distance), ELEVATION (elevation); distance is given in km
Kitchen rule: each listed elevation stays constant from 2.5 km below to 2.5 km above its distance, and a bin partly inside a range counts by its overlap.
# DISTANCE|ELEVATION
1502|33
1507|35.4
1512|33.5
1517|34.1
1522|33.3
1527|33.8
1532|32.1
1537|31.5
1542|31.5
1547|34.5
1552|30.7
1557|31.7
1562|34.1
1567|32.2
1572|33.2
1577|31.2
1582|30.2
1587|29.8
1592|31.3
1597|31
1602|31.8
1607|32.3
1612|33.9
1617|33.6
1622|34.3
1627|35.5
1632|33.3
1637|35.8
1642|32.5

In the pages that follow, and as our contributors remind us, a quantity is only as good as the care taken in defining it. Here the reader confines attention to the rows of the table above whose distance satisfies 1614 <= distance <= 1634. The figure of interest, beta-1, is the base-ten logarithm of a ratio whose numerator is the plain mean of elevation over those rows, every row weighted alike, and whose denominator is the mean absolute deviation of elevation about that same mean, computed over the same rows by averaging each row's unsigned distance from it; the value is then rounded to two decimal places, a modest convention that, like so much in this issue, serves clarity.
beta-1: 1.67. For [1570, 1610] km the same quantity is 1.59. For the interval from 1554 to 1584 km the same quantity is 1.48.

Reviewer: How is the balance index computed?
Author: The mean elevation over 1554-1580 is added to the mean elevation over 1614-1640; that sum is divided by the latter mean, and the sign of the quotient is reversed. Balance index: -1.94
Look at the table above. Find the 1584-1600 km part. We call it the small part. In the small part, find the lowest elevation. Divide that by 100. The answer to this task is 0.298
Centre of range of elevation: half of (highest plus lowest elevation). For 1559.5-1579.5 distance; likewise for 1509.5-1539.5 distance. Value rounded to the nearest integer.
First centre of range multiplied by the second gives 1071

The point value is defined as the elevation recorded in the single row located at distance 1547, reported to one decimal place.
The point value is 34.5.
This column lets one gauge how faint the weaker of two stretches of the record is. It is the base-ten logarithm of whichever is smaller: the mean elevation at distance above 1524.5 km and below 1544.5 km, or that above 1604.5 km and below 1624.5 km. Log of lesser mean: 1.51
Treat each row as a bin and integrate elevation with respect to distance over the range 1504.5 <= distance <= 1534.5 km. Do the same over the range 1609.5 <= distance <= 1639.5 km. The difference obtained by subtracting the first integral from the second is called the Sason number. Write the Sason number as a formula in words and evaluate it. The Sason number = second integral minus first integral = 21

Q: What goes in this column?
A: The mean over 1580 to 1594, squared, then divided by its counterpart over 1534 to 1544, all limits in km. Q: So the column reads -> 29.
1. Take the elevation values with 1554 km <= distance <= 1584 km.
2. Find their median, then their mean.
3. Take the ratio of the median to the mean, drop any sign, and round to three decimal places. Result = 0.995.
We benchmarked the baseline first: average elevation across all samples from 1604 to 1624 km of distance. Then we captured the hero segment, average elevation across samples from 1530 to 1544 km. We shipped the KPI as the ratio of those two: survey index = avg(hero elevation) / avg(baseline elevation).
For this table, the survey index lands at 0.95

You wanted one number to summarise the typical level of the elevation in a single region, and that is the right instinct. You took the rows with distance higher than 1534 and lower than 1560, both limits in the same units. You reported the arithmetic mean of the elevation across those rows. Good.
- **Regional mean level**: 32.0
